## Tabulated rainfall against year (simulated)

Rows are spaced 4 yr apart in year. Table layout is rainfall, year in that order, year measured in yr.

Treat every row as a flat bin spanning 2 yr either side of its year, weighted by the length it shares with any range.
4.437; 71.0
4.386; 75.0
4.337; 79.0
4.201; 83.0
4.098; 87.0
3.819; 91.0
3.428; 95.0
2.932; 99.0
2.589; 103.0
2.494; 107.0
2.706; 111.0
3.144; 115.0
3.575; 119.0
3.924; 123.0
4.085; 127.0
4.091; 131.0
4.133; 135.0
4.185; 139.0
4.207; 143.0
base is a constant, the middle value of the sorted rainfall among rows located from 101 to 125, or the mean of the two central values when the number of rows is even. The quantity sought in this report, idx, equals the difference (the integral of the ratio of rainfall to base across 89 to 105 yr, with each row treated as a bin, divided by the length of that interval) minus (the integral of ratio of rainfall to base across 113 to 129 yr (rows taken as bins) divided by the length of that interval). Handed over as -0.17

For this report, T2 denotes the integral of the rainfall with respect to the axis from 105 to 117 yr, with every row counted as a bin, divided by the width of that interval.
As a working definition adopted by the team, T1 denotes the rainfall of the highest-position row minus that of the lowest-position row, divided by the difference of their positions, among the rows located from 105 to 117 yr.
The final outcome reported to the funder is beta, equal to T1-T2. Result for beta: -2.70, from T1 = 0.08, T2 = 2.8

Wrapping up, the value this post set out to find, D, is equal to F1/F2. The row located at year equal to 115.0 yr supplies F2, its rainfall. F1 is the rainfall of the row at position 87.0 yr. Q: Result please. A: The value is 1.30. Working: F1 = 4.098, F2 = 3.144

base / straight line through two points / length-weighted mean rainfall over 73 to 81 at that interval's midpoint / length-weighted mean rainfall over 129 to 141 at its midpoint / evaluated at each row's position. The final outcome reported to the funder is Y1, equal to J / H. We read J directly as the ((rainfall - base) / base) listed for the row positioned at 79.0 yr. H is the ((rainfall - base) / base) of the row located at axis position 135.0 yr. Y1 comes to 4.8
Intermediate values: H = 0.00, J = 0.00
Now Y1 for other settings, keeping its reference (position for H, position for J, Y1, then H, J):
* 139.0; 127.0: -1.3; 0.02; -0.02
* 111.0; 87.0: 0.1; -0.36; -0.05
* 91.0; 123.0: 0.5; -0.11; -0.06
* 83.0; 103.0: 12.4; -0.03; -0.39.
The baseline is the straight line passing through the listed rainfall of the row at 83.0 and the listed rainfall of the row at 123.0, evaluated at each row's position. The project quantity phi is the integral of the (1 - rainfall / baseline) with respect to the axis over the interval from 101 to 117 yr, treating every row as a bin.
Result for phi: 5.1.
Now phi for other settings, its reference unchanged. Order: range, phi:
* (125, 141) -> -1.1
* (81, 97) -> 1.1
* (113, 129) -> 1.0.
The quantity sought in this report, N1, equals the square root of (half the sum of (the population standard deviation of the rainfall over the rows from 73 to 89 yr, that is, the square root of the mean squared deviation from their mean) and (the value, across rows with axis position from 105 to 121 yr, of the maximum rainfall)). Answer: 1.36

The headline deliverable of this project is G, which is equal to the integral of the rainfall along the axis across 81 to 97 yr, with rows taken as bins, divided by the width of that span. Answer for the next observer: 3.9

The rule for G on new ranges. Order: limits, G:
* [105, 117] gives 2.8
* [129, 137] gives 4.1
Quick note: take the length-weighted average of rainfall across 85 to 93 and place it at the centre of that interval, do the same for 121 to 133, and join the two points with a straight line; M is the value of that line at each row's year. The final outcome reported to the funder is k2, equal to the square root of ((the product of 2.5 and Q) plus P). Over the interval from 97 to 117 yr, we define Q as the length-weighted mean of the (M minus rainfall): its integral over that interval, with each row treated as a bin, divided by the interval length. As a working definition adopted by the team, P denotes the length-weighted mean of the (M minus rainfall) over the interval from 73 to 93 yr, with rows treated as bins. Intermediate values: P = -0.22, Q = 1.22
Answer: 1.7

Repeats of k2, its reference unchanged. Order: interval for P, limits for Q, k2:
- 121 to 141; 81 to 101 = 0.8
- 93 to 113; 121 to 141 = 1.0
